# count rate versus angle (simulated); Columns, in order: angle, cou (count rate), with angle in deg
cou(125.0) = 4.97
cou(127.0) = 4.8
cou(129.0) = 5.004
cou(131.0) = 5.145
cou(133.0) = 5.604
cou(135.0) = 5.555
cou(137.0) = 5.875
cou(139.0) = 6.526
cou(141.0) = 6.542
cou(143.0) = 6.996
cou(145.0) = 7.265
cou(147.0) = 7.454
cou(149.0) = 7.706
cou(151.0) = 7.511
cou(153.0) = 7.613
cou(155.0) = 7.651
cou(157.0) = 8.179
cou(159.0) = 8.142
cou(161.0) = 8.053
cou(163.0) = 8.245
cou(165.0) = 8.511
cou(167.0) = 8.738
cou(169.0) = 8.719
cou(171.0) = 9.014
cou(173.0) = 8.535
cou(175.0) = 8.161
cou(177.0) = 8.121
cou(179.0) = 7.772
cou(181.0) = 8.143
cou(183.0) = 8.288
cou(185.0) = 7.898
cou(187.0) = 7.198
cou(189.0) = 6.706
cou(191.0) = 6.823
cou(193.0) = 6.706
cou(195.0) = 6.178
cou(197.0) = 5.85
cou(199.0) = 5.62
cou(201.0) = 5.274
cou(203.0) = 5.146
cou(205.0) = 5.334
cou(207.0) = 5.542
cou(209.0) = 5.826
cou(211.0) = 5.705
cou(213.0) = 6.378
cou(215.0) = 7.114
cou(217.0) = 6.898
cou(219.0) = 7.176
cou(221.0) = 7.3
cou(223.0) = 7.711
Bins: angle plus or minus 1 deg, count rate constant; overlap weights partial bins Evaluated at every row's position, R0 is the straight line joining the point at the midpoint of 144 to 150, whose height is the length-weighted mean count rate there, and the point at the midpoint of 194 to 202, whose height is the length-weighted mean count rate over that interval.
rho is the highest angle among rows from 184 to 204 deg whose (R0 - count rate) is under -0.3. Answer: 195.0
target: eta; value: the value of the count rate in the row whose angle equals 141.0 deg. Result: 6.542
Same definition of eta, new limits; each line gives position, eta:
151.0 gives 7.511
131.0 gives 5.145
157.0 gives 8.179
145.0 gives 7.265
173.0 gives 8.535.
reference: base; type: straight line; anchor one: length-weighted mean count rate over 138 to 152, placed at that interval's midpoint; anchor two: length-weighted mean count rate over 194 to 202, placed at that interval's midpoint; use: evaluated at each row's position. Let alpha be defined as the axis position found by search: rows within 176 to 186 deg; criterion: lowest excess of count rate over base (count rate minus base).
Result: 179.0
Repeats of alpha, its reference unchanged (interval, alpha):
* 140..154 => 141.0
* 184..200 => 199.0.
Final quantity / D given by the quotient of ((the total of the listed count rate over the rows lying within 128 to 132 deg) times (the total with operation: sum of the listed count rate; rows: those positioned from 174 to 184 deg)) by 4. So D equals 103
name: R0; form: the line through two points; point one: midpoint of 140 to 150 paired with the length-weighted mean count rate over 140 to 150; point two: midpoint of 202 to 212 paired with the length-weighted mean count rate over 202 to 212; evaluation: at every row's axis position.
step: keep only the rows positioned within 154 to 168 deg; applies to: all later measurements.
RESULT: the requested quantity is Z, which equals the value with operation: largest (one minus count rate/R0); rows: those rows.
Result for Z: -0.11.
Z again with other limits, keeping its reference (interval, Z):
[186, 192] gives -0.12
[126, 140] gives 0.38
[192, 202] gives 0.07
